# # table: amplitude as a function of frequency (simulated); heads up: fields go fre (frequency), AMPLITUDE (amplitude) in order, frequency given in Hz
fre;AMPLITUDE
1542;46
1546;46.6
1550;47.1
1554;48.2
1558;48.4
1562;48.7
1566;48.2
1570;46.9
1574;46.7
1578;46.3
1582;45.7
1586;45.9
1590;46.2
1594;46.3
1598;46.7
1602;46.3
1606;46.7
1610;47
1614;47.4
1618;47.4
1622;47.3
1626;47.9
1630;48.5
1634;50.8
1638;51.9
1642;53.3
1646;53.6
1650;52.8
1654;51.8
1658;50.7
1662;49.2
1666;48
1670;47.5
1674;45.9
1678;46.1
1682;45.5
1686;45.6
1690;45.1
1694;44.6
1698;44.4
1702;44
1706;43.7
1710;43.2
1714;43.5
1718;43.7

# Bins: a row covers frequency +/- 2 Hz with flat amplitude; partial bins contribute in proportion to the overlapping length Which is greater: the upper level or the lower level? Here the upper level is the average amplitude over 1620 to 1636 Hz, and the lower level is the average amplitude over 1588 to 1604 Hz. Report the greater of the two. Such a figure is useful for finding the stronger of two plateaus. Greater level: 48.6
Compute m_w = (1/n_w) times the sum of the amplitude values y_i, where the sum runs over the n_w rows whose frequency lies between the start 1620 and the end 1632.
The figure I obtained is 47.9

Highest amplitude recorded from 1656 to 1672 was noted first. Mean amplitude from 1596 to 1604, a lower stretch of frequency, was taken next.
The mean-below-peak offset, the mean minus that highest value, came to -4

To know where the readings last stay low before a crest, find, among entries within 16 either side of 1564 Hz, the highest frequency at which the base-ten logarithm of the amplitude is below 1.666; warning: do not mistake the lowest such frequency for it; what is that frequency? 1578 Hz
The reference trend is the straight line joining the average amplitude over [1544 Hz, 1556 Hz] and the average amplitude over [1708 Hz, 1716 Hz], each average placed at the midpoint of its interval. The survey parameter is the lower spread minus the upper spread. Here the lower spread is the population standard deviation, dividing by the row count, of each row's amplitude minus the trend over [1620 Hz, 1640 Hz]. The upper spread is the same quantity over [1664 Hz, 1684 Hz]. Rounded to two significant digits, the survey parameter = 1.1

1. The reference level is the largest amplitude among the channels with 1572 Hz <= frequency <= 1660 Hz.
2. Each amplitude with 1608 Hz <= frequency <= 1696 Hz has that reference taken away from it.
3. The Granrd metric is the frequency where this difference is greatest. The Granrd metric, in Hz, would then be 1646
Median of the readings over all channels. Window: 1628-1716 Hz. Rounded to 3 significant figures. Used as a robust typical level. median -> 46.8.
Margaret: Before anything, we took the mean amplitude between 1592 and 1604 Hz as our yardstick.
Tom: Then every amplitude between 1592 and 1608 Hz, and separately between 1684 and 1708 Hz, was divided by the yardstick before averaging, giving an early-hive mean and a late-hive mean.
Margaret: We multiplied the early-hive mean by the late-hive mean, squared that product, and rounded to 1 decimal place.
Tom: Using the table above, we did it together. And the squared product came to 0.9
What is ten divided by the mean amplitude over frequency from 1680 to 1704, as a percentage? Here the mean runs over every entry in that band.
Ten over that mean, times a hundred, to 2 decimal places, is 22.29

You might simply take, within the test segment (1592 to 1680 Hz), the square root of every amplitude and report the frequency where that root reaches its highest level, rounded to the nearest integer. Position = 1646 Hz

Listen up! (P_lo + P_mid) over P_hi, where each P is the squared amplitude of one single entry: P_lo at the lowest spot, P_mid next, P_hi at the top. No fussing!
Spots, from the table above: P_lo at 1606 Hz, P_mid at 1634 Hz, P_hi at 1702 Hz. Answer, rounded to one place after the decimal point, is 2.5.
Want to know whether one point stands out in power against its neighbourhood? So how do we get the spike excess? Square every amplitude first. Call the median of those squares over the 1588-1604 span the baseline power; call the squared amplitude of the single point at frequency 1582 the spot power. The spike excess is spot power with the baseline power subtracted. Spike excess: -55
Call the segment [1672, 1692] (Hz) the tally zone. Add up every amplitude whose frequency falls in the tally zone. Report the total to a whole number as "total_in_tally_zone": 228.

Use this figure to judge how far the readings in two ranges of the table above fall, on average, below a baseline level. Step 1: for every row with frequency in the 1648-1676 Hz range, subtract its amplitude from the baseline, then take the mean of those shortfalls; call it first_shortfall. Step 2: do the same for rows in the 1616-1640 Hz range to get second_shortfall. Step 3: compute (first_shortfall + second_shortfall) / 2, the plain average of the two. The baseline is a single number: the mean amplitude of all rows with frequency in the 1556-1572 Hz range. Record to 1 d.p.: -1.1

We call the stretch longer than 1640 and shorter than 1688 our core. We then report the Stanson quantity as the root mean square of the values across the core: 49.3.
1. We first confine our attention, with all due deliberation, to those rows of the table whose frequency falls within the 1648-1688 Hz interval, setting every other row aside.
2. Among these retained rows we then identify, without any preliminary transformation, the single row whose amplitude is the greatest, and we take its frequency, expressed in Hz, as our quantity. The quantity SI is 1650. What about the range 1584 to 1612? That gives 1610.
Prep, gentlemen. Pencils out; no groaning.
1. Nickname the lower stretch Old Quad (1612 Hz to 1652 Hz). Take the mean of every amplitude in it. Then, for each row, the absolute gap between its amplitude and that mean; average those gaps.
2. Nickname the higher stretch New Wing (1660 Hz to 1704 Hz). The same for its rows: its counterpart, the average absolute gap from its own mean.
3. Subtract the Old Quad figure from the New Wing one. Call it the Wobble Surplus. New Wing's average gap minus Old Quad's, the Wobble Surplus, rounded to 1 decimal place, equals -1.1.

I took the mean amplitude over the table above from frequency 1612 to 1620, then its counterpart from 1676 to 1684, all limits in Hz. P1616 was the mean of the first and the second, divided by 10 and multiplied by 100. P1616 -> 466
